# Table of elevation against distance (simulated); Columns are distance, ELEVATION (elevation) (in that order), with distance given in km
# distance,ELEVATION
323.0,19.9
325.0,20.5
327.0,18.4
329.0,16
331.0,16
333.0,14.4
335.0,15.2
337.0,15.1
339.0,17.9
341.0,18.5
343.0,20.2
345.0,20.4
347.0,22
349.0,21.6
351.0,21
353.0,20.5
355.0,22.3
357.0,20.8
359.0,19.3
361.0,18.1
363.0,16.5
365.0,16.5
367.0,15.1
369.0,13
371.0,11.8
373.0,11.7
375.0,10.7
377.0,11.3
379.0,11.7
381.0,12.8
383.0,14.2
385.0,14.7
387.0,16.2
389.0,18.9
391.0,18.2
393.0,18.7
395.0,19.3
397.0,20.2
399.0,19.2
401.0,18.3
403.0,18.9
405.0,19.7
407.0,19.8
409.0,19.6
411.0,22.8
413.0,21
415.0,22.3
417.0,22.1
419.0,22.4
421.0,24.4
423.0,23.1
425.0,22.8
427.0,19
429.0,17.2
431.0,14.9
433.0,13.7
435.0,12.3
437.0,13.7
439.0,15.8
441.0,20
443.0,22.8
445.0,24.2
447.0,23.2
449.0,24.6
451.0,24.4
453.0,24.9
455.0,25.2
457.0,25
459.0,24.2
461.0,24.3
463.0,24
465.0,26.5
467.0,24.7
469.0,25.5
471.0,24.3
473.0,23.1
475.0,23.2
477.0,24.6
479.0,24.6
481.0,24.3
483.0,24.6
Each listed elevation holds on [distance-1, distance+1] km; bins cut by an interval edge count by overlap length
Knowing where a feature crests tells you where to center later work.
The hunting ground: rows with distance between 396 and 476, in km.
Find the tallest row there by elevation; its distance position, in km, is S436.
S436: 465.0 km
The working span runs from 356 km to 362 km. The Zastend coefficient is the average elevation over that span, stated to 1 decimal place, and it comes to 19.4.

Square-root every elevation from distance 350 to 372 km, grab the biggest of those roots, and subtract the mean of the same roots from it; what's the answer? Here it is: 0.53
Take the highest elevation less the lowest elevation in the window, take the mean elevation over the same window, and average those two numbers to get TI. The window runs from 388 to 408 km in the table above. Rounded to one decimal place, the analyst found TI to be 10.6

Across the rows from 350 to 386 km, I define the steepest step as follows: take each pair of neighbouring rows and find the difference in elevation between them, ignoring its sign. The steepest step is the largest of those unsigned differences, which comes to 2.1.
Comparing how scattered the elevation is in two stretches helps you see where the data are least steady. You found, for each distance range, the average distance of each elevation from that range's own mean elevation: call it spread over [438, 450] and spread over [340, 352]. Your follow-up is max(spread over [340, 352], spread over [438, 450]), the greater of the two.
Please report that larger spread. 2.6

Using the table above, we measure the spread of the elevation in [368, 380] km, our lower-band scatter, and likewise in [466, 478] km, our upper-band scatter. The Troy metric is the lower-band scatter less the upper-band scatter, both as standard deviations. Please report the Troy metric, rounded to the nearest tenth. -0.2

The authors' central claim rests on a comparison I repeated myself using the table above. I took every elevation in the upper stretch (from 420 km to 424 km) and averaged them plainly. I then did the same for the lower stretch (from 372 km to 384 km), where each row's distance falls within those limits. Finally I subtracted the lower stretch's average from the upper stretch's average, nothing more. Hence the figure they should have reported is 12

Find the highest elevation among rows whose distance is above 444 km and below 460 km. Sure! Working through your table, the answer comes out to 25.2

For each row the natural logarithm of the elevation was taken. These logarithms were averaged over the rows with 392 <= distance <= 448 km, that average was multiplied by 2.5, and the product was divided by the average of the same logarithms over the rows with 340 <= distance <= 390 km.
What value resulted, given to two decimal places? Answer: 2.65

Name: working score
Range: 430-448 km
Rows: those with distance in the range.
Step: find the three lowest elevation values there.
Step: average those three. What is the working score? 13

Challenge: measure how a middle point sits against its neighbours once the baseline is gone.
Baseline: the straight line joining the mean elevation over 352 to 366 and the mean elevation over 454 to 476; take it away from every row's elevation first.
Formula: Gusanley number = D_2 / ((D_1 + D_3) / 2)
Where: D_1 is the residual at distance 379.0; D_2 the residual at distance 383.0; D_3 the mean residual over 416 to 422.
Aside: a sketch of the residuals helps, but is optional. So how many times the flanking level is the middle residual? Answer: 1.6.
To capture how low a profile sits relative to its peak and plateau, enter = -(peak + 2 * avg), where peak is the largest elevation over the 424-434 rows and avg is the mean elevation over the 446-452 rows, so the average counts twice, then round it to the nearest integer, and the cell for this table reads -71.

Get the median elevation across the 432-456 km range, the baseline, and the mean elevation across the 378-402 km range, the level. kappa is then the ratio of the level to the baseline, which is 0.73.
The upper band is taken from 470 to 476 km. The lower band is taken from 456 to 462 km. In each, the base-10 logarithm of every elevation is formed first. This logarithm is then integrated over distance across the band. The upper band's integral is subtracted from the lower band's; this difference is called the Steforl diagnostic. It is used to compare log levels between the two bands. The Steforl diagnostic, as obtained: 0.1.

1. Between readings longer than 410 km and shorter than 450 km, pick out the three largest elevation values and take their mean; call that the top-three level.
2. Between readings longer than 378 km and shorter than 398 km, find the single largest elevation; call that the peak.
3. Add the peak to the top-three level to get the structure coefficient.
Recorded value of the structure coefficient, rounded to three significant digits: 44.6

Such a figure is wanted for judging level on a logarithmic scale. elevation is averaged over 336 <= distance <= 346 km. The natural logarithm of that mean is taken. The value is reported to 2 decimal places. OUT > 2.91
